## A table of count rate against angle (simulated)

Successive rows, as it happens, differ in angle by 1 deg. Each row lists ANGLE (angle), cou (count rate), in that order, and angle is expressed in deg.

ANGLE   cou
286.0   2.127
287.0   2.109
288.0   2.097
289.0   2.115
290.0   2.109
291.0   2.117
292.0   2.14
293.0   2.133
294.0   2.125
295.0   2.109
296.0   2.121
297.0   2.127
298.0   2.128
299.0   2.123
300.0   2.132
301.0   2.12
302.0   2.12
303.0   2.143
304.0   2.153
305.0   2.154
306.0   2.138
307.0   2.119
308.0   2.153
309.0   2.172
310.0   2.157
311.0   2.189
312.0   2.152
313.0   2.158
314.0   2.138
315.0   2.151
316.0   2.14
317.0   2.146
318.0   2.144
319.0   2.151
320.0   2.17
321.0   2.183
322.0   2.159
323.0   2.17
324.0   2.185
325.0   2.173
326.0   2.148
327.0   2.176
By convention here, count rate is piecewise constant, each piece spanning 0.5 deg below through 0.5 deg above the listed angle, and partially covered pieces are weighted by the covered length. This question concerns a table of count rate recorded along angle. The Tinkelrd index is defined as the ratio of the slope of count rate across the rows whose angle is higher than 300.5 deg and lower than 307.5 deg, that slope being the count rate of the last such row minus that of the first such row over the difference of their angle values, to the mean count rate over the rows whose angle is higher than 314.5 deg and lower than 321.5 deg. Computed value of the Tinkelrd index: -0.0001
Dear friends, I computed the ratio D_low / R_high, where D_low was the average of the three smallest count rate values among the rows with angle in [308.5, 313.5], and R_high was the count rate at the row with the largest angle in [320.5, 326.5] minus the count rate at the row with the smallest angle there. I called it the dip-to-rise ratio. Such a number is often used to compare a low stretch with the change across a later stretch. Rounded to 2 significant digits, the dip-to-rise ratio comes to -62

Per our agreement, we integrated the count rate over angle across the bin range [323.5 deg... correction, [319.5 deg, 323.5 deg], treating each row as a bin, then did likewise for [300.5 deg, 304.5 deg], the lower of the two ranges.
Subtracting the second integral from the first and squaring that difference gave 0.021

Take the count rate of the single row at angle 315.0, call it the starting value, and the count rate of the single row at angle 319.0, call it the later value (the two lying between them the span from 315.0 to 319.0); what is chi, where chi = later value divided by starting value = 1.00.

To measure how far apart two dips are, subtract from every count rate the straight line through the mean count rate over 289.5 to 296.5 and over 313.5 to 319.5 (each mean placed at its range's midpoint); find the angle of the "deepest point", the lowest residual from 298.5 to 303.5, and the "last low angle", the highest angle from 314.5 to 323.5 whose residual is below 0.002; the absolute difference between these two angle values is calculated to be 16 deg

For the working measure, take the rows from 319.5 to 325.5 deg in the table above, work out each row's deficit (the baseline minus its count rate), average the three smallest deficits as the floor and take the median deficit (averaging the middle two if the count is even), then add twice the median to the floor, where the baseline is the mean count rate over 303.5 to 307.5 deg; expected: -0.10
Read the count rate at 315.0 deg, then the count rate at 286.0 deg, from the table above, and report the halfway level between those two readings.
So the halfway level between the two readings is 2.14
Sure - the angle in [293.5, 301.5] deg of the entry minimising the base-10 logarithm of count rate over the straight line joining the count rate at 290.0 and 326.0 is 295.0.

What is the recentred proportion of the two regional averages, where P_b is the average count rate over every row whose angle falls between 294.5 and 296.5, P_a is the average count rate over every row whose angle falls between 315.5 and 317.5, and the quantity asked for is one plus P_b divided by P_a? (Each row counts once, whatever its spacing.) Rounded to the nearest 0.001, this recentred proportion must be 1.987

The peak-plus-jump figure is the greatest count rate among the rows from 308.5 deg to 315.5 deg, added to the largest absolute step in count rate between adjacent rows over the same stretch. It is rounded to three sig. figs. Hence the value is 2.23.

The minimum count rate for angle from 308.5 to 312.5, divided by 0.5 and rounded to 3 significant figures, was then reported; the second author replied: 4.30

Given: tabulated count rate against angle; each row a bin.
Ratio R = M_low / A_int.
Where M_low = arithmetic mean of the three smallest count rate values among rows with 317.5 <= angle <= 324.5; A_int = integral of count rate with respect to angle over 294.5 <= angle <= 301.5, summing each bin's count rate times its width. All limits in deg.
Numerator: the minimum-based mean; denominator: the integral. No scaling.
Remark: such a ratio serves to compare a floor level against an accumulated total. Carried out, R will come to 0.145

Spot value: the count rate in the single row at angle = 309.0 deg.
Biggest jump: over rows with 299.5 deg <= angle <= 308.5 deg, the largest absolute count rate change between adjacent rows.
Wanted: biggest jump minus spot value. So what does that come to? -2.14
